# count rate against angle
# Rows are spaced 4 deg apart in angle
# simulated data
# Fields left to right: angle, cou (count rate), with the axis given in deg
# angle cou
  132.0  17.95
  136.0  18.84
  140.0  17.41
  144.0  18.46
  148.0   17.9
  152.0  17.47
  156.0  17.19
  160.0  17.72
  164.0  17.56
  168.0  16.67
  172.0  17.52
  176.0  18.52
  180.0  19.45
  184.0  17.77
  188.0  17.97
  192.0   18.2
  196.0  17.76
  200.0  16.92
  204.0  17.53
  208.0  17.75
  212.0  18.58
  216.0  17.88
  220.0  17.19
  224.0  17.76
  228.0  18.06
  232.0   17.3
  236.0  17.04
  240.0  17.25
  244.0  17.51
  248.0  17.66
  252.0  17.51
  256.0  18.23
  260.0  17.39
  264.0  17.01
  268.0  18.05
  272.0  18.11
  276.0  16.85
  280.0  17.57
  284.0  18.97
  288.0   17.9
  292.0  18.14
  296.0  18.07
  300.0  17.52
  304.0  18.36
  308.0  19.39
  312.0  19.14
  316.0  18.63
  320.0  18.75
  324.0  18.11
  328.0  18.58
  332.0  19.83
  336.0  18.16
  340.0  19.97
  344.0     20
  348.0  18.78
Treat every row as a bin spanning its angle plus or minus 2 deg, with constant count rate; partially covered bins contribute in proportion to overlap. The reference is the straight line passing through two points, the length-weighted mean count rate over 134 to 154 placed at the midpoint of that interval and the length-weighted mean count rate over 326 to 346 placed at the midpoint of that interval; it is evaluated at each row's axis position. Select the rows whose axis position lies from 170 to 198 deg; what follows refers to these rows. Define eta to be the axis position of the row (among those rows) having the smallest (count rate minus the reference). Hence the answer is 172.0 deg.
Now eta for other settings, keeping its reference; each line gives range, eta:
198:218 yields 200.0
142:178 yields 168.0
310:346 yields 336.0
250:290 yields 276.0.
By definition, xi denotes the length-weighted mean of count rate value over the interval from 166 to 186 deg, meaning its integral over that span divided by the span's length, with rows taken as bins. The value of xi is 18.0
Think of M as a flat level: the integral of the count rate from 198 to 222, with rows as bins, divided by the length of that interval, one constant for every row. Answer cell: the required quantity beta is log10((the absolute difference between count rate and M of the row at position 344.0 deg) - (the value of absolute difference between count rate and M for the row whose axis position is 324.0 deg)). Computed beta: 0.28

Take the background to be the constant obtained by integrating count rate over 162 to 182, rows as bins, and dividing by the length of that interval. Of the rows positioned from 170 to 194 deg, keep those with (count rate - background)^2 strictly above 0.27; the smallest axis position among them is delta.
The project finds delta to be 176.0 deg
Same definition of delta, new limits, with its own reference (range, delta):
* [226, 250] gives 232.0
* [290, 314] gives 308.0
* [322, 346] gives 328.0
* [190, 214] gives 200.0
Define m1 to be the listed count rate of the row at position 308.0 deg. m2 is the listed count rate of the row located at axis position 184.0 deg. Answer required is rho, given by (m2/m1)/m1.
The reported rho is 0.0473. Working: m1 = 19.39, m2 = 17.77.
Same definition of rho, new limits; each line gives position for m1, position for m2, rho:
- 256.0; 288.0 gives 0.0539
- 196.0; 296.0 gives 0.0573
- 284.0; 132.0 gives 0.0499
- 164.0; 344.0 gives 0.0649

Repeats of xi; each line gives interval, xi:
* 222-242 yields 17.5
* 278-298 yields 18.1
